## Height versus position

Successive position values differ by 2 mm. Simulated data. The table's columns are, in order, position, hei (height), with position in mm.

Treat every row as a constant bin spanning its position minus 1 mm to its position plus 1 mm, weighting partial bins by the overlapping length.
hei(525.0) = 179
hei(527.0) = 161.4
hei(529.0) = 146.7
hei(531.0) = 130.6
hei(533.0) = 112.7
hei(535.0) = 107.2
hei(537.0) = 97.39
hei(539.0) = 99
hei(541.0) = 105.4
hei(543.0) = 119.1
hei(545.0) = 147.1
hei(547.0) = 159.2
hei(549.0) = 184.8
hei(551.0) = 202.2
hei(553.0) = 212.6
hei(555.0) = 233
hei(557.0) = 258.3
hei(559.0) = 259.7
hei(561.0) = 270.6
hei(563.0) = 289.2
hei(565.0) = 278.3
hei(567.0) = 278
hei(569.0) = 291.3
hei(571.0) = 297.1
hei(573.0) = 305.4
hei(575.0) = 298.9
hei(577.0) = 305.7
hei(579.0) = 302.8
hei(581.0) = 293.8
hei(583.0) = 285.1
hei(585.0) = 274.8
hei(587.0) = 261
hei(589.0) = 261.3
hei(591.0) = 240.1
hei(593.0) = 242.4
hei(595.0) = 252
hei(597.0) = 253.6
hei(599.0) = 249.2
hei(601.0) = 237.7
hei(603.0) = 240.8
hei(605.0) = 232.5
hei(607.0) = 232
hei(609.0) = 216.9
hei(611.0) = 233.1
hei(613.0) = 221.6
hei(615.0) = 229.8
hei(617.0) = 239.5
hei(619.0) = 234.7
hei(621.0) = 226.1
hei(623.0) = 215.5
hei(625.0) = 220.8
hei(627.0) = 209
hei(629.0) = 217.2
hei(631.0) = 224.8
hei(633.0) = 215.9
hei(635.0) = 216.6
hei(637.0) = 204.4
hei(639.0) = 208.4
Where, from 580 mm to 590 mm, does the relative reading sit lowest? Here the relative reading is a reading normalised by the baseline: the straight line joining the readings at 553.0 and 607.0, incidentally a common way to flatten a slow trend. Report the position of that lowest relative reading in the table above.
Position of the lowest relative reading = 589.0 mm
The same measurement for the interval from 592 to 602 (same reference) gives 601.0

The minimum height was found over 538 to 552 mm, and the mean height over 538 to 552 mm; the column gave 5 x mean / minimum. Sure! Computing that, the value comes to 7.3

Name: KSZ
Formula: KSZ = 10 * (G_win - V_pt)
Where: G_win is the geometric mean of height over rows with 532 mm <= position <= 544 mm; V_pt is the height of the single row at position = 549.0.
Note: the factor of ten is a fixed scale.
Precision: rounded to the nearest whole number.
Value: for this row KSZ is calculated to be -783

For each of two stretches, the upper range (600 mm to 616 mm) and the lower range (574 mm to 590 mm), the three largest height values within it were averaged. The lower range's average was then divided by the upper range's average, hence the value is 1.28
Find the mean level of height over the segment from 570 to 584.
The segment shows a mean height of 298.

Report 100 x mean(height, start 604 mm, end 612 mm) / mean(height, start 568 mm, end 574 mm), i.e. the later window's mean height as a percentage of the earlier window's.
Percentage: 77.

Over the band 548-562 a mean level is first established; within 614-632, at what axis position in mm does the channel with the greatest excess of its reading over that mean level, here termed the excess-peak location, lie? 617.0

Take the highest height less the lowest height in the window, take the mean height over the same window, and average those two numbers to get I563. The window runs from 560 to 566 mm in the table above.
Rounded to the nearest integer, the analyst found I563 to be 149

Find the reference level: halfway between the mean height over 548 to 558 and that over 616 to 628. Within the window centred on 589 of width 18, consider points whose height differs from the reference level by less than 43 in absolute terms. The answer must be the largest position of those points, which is 597.0 mm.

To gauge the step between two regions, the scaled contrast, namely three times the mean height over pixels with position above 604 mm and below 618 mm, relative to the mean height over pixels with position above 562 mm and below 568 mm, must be 2.4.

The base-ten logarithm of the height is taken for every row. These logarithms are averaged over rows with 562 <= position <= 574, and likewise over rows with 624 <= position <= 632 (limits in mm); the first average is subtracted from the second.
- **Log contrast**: -0.12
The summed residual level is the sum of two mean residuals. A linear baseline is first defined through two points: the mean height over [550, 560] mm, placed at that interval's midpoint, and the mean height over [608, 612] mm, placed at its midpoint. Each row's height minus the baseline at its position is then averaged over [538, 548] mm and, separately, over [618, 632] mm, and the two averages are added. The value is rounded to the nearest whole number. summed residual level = -111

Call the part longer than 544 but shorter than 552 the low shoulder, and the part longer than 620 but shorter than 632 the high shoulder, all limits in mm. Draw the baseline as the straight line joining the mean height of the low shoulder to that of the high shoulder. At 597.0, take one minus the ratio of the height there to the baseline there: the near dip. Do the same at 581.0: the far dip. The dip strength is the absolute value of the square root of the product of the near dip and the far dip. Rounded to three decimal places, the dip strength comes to 0.367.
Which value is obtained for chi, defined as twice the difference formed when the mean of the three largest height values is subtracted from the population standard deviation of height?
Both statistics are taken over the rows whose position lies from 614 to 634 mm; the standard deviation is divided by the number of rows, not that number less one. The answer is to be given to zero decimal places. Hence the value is -451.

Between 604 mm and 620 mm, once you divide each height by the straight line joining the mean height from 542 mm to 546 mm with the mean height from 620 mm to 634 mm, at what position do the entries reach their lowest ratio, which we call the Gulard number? 609.0 mm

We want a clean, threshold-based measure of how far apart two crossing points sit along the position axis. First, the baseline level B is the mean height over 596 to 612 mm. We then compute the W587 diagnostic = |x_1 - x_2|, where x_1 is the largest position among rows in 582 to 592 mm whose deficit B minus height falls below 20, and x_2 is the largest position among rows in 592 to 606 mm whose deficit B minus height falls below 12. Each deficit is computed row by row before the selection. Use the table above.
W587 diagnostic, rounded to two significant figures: 14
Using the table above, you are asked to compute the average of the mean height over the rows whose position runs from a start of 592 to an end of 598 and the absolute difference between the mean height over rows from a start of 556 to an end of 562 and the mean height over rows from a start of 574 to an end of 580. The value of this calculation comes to 144.5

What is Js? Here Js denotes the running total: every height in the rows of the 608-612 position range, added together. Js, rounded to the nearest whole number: 450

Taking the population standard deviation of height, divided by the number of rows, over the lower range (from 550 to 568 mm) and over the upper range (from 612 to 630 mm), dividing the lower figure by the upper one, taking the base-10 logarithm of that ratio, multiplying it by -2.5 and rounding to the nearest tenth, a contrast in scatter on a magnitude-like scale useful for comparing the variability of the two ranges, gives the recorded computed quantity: -1.3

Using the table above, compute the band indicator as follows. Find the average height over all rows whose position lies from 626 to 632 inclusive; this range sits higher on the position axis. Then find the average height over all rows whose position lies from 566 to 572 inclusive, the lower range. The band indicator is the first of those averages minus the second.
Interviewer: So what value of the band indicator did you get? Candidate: -72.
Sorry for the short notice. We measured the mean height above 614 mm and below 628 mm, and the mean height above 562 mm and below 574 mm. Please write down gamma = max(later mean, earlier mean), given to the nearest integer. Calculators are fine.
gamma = 290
